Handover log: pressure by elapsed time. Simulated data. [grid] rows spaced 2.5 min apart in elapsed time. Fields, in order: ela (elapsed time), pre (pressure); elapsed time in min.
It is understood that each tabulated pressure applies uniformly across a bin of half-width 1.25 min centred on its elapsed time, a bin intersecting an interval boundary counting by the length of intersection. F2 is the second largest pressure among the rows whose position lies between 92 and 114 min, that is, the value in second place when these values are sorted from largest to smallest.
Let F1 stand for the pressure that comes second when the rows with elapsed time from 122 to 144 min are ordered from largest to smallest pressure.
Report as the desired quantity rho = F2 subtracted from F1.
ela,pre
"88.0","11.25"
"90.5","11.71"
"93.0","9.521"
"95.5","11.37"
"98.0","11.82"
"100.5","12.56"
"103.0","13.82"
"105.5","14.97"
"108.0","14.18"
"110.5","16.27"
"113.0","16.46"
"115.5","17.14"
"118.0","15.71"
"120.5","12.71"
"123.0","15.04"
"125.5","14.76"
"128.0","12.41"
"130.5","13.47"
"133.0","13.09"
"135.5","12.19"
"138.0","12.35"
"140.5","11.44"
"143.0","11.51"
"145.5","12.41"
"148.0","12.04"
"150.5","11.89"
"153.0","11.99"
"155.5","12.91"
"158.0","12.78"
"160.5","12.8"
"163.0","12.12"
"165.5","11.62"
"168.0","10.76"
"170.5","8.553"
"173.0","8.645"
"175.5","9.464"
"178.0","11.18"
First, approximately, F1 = 14.76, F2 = 16.27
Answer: -1.5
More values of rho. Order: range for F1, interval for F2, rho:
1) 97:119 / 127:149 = 3.4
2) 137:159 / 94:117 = -3.7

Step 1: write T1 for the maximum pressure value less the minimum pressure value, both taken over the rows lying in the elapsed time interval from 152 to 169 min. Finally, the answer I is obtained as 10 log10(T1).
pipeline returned 3.3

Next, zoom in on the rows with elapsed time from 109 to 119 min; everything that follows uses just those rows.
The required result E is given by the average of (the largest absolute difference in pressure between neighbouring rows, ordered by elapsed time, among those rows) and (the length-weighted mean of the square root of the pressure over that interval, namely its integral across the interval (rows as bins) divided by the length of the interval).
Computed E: 2.7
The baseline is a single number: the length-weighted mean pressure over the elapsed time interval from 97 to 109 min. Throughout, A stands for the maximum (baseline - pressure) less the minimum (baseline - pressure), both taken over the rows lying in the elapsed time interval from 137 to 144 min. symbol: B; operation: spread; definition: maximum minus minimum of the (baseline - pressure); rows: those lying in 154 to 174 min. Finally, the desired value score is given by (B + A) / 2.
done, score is 2.63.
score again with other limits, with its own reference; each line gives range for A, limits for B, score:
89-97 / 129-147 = 2.11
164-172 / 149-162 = 2.04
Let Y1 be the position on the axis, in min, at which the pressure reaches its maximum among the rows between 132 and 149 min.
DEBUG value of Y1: 133.0 min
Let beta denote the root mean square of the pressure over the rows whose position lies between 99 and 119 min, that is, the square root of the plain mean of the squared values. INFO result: 15.2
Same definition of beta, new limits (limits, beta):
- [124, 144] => 12.7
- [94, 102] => 11.9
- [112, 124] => 15.5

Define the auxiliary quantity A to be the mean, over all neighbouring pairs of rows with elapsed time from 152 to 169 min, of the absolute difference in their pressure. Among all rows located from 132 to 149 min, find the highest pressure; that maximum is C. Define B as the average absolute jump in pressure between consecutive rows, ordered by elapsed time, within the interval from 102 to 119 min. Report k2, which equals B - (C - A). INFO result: -11.5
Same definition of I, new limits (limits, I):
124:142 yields 5.2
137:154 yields -0.1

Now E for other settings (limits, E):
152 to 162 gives 2.2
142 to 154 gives 2.2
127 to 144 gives 2.3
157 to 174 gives 2.8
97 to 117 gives 3.0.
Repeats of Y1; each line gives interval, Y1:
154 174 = 155.5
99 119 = 115.5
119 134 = 123.0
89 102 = 100.5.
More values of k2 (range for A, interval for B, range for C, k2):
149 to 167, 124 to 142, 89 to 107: -13.6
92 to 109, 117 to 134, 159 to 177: -10.2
